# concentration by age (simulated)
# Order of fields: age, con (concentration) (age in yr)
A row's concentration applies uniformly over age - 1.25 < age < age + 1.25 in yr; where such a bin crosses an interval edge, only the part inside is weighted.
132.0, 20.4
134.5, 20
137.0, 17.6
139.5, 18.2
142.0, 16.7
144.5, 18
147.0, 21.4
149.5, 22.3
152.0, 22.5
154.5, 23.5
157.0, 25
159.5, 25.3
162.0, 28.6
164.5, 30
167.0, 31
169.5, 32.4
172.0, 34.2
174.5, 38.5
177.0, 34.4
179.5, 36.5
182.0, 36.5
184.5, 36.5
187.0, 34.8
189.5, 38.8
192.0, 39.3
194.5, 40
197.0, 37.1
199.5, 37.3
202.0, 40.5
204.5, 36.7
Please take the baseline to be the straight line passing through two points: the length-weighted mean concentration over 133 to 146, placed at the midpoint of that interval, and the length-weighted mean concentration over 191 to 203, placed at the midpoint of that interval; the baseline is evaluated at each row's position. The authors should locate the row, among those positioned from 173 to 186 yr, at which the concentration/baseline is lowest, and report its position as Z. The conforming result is 184.5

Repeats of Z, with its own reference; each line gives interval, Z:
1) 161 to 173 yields 162.0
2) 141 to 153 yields 142.0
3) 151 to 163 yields 152.0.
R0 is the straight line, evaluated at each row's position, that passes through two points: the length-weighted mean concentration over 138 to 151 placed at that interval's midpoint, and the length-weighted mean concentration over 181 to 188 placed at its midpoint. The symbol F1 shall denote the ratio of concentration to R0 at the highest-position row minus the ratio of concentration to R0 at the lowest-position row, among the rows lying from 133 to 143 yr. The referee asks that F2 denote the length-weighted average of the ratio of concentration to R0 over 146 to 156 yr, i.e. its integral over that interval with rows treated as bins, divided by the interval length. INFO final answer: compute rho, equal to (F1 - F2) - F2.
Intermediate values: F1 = -0.404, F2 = 1.02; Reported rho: -2.45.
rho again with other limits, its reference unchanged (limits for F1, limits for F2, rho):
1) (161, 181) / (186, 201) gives -1.91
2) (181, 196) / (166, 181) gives -2.25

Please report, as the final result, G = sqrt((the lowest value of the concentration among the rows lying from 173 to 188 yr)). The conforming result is 5.9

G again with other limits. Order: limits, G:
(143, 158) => 4.2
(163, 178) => 5.5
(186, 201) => 5.9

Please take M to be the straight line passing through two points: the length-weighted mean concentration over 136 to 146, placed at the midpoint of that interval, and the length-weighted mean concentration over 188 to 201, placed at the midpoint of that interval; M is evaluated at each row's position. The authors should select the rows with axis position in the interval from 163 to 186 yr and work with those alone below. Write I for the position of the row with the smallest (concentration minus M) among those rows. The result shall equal 184.5 yr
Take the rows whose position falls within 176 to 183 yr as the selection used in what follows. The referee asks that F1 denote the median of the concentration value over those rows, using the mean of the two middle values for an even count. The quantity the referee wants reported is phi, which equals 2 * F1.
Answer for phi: 73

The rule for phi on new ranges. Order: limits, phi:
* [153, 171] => 57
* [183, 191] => 73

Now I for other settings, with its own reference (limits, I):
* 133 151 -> 142.0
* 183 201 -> 199.5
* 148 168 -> 159.5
